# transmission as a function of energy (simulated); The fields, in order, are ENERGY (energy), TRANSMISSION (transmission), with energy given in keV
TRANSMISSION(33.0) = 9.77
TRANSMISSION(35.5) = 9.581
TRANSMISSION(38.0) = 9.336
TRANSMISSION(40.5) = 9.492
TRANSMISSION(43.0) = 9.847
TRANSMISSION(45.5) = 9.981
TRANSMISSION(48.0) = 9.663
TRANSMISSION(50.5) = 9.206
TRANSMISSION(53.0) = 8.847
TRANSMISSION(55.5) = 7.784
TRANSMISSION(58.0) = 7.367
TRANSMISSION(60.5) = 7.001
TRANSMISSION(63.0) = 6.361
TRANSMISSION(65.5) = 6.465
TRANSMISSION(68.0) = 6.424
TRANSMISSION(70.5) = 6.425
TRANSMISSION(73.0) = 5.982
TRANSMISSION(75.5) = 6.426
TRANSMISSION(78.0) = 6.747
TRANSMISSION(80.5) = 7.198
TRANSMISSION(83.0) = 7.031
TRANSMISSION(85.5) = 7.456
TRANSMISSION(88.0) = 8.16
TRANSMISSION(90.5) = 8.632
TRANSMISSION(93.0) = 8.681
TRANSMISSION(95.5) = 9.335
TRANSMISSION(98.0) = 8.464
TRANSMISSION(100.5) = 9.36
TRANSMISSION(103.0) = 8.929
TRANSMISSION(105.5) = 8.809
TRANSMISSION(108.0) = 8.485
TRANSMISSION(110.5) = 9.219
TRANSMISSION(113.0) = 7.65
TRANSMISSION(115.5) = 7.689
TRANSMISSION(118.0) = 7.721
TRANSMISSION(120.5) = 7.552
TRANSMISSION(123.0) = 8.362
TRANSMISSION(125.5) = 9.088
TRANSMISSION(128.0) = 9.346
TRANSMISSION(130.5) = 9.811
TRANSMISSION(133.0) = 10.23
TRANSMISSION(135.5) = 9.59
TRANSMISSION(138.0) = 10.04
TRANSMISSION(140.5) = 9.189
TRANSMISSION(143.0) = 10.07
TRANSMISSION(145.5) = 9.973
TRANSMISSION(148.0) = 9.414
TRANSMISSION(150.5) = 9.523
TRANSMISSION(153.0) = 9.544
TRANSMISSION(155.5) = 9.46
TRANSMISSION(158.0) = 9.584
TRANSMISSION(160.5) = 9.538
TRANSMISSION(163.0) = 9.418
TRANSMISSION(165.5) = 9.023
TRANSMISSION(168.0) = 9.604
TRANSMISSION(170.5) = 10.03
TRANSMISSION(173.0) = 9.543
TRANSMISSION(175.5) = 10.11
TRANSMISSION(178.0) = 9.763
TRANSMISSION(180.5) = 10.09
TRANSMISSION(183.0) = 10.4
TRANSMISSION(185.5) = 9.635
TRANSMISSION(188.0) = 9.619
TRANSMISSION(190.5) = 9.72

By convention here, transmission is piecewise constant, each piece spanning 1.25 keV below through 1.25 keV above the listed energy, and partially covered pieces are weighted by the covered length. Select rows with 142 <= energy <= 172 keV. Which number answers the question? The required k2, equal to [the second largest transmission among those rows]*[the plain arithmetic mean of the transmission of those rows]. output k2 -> 96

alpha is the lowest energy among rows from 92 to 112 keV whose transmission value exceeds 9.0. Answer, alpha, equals 95.5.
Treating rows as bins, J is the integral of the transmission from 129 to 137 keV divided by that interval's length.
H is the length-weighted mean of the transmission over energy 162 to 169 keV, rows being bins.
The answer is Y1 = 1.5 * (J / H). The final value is 1.58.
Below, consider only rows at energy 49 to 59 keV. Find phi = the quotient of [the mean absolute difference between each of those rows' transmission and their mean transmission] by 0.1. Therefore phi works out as 7.3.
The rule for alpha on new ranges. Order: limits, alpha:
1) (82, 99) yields 95.5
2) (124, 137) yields 125.5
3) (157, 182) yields 158.0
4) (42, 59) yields 43.0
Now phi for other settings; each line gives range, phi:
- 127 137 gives 2.8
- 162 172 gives 3.0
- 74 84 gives 2.6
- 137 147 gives 3.1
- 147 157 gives 0.5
